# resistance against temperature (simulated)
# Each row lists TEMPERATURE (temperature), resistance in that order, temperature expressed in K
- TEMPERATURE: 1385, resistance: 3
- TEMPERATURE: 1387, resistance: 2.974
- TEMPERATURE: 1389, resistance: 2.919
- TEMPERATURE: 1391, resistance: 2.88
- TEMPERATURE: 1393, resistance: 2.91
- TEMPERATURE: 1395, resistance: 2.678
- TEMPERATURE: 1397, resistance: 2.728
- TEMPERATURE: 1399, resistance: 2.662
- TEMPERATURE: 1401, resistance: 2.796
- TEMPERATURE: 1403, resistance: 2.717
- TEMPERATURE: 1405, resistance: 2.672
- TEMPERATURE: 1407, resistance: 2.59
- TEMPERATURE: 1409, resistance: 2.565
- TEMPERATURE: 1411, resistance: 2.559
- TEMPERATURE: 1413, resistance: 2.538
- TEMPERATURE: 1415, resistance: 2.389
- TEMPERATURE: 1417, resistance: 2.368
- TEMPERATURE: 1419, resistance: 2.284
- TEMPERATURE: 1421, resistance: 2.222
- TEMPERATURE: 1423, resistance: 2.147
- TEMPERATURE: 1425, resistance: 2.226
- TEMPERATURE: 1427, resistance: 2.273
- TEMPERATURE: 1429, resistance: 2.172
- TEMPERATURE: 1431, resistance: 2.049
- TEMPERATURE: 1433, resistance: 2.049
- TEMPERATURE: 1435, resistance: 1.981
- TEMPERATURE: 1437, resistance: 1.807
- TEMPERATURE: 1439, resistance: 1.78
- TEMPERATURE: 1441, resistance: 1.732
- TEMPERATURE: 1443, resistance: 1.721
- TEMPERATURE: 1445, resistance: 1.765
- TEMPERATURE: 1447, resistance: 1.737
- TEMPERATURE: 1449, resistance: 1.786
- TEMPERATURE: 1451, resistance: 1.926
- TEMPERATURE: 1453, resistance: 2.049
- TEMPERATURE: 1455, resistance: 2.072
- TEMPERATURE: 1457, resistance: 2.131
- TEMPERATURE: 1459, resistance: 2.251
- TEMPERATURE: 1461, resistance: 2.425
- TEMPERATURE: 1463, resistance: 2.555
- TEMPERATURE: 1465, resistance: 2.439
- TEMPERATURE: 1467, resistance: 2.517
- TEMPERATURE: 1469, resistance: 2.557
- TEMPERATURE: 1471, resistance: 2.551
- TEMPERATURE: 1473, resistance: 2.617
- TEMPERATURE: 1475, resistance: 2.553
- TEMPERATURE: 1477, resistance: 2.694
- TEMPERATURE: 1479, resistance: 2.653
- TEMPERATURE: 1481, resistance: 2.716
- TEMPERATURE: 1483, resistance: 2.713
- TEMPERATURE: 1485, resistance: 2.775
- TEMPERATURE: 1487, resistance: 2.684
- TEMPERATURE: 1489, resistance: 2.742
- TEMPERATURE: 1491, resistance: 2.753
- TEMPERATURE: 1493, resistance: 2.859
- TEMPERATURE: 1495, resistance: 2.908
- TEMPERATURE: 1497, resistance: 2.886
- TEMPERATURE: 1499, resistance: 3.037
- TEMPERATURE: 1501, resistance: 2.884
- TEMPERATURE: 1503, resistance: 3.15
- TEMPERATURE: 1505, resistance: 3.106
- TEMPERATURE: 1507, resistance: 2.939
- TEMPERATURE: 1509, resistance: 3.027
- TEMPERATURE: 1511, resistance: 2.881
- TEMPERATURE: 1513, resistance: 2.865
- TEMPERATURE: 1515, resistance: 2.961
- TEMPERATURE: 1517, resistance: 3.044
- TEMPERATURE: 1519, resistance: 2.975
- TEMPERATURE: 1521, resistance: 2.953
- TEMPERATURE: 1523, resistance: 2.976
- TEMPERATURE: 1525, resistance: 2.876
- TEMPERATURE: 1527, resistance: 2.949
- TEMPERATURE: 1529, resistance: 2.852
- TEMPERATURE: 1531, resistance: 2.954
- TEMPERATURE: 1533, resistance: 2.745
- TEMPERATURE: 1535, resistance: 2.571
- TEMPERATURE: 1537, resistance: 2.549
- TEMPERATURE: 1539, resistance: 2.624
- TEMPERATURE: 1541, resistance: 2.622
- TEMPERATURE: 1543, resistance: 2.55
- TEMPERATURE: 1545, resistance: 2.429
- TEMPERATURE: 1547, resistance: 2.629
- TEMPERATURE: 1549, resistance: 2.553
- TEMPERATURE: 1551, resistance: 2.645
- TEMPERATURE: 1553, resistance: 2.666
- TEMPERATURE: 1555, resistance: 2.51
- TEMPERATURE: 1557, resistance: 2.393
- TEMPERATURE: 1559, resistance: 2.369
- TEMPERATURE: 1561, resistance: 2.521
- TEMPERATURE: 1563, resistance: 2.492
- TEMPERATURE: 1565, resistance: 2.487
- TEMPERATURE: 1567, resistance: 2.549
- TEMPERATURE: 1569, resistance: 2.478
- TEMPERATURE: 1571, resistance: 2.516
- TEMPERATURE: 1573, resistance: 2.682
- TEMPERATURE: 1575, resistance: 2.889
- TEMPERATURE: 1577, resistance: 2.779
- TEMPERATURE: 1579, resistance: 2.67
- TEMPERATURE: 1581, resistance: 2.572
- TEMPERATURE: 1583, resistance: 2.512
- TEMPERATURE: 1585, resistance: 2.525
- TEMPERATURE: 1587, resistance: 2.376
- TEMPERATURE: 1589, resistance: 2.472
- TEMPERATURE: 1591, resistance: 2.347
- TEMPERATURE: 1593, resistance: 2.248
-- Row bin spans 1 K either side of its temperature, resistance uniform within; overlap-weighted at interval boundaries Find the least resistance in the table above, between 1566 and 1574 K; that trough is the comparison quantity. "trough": 2.478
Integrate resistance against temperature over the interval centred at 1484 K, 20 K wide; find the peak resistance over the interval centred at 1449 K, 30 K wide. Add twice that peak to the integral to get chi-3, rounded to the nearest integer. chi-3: 59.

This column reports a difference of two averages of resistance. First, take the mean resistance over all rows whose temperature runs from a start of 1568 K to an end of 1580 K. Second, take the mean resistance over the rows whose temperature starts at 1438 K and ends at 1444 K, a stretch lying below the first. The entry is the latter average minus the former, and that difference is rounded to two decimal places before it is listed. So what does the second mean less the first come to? -0.92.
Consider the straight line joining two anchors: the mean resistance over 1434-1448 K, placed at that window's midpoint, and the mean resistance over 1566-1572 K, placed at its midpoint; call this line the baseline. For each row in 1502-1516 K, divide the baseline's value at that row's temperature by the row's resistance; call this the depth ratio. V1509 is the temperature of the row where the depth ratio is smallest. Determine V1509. 1503 K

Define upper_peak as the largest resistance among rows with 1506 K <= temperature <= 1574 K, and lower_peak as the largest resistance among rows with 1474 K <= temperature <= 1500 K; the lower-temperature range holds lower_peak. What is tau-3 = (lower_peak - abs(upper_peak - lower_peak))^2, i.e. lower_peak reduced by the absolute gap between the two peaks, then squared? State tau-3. 9.2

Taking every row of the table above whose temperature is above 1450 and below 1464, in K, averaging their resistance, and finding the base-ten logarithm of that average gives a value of 0.34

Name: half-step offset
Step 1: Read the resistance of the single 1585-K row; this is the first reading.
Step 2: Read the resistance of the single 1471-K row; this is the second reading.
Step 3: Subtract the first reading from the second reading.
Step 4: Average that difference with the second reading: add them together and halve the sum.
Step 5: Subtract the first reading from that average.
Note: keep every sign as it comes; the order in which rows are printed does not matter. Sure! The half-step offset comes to -1.2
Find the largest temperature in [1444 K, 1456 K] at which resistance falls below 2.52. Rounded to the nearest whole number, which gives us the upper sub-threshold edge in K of 1455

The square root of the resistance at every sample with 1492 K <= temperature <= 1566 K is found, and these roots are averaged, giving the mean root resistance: 1.66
